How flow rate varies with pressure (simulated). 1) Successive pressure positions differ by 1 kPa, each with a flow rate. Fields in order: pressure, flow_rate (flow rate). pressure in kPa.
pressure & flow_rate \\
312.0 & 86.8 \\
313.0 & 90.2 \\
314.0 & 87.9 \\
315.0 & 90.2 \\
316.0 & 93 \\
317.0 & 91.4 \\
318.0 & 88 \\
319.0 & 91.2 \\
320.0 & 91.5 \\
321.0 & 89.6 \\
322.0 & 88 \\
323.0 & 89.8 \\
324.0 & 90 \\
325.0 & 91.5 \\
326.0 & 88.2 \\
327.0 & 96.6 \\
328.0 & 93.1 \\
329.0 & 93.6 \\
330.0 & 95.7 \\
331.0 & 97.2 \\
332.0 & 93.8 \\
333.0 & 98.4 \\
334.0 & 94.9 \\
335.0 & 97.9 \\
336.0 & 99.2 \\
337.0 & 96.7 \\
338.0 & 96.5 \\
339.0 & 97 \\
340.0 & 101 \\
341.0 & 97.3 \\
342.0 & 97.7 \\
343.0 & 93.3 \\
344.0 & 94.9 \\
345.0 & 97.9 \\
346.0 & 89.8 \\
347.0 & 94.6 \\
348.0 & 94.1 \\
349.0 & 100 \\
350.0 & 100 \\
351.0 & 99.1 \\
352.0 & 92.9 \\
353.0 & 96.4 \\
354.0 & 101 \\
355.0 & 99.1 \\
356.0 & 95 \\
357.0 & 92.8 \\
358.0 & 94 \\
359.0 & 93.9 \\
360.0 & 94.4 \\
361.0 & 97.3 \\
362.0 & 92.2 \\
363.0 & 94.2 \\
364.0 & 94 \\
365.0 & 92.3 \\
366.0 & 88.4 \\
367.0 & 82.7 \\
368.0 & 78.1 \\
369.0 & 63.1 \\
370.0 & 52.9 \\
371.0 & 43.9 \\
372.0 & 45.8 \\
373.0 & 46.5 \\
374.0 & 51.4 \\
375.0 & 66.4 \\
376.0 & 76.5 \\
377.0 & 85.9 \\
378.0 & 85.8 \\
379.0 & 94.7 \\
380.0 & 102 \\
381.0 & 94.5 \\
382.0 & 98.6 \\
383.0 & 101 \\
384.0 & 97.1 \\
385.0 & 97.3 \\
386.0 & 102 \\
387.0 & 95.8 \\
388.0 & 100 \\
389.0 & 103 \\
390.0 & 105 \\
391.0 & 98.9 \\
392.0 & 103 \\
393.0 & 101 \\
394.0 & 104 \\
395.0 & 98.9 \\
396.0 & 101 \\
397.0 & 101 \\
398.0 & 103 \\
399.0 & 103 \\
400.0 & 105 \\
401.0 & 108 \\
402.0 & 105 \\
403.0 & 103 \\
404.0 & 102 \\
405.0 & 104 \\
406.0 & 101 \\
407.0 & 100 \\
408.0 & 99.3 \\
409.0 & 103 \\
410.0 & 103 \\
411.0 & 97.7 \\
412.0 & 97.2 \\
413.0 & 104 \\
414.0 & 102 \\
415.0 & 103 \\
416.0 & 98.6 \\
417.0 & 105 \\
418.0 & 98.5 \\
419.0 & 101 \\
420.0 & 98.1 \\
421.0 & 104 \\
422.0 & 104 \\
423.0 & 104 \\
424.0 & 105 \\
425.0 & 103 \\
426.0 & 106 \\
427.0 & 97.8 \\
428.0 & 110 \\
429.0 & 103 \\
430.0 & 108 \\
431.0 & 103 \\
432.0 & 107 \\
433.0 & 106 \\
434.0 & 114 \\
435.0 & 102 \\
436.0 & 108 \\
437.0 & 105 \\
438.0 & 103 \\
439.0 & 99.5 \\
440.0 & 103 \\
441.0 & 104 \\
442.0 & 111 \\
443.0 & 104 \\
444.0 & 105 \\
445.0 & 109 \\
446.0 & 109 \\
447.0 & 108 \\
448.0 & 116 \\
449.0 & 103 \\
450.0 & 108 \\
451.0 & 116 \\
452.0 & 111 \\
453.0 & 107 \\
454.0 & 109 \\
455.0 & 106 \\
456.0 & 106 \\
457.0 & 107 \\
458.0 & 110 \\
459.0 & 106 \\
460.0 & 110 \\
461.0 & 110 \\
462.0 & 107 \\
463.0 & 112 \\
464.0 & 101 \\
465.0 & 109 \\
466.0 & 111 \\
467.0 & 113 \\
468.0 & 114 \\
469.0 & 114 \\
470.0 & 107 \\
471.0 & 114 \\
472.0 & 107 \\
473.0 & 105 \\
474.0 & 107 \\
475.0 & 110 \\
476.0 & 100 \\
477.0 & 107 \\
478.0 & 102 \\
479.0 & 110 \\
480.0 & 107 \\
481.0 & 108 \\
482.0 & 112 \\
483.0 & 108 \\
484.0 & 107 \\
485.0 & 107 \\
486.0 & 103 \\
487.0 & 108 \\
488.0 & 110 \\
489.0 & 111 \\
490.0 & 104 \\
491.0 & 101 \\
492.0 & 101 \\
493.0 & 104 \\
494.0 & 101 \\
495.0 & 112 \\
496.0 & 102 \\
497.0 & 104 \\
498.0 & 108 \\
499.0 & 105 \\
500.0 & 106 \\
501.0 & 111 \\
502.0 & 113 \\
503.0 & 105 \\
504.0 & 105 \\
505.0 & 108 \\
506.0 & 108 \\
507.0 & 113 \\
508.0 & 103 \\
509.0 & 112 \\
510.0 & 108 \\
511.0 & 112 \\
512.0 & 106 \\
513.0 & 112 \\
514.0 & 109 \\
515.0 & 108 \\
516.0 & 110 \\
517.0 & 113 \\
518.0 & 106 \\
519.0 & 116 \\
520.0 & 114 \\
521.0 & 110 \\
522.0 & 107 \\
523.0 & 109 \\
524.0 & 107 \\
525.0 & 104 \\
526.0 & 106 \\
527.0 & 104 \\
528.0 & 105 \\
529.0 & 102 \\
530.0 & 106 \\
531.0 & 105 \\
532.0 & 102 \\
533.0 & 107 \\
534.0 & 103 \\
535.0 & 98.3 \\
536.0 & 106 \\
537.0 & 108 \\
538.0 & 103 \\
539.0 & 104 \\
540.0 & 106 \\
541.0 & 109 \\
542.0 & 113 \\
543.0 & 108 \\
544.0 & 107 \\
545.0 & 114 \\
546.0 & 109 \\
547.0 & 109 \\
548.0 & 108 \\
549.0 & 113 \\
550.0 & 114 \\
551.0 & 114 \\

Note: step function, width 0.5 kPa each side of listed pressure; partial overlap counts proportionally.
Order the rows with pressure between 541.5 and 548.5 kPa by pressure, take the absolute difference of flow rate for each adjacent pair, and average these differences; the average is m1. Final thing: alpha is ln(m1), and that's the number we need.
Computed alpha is 1.15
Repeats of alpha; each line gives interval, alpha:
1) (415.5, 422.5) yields 1.39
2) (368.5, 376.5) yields 2.00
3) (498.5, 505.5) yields 1.15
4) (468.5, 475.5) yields 1.54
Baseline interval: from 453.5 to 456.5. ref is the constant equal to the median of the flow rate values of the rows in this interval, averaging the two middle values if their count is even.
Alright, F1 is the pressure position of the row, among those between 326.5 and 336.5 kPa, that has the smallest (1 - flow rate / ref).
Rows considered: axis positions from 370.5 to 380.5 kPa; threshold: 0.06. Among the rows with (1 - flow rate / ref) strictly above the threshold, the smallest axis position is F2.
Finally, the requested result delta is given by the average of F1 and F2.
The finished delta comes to 353.5 kPa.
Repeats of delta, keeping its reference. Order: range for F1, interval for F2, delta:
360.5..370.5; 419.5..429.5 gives 390.5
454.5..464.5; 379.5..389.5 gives 422.0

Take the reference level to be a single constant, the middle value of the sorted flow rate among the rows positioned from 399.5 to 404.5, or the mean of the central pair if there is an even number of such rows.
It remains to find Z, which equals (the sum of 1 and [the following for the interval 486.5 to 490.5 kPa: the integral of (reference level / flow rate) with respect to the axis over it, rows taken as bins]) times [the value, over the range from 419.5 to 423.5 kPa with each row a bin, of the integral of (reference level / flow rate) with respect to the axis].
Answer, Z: 20.0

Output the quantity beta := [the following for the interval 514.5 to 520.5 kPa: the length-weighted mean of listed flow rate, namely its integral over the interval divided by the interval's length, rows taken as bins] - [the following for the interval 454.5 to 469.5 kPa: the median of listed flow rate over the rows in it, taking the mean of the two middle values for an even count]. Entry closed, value 1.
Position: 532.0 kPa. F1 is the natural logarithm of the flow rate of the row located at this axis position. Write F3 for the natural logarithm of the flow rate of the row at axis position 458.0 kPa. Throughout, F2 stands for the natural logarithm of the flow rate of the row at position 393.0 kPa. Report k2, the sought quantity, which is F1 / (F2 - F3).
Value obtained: -54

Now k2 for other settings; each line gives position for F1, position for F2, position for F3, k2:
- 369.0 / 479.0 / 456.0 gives 112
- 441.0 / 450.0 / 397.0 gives 69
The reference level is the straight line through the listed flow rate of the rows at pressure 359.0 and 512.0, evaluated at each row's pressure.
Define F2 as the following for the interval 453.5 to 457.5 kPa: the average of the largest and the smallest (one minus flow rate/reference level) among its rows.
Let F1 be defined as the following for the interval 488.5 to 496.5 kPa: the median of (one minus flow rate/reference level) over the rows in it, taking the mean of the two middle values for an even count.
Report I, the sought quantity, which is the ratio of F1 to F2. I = -0.3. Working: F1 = 0.02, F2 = -0.059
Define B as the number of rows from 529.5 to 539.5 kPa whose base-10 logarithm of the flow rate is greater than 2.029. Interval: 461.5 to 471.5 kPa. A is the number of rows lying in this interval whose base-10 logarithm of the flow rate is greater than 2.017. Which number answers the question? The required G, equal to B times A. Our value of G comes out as 18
